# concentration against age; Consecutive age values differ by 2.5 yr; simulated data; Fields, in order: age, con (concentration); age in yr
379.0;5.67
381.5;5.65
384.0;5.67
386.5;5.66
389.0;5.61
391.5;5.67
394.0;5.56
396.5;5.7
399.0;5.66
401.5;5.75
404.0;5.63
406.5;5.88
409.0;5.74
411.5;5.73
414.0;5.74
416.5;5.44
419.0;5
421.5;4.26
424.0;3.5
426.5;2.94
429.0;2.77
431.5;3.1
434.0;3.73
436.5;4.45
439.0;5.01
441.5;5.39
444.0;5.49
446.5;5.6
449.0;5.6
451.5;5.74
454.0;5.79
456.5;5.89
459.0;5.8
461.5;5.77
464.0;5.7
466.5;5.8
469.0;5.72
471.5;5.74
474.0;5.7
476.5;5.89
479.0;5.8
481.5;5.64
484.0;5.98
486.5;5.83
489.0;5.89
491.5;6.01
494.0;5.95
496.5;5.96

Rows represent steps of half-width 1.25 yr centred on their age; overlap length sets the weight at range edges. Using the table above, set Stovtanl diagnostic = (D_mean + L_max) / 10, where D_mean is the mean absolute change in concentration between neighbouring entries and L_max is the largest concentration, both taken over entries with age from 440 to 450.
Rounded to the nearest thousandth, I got 0.567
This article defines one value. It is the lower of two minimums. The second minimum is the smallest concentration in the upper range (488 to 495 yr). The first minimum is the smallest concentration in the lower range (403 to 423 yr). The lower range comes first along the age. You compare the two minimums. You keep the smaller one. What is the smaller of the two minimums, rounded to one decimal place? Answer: 4.3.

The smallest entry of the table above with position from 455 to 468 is 5.7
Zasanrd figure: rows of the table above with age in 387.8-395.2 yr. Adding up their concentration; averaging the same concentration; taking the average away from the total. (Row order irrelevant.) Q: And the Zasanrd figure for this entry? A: 11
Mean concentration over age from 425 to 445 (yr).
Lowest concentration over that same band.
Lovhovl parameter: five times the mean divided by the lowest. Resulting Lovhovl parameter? 7.4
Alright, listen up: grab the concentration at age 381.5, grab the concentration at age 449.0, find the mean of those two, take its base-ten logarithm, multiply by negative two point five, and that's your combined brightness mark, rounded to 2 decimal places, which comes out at -1.88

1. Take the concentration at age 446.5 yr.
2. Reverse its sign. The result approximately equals -5.60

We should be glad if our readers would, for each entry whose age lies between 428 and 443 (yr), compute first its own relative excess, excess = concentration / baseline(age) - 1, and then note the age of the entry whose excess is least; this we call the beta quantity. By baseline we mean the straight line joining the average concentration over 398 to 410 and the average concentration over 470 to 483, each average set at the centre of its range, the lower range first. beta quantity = 429.0 yr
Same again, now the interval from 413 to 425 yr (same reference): 424.0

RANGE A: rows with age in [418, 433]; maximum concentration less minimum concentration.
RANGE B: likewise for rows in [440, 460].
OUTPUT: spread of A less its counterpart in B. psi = 1.7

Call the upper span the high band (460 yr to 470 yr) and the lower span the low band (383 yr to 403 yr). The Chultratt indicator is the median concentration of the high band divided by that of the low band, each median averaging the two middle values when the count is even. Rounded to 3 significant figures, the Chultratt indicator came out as 1.01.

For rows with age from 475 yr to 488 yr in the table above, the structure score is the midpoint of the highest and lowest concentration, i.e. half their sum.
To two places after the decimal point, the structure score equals 5.81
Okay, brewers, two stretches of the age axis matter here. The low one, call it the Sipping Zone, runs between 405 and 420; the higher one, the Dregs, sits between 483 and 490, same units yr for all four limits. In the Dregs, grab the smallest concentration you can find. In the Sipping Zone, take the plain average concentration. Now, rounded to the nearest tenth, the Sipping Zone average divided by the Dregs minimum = 1.0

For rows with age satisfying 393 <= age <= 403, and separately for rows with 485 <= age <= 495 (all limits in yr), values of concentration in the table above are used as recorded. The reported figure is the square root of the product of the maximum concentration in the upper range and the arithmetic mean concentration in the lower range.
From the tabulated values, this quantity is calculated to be 5.84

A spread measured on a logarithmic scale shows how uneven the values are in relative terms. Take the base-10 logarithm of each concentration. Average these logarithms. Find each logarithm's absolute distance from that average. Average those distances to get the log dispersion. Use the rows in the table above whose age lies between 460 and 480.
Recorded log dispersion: 0.0038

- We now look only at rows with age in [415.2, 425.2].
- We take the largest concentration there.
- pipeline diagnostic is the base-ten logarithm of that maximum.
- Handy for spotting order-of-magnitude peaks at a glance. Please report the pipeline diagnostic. 0.736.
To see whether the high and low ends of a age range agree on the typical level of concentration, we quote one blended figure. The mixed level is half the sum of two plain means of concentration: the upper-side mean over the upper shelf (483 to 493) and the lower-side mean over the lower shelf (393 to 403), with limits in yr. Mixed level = 5.80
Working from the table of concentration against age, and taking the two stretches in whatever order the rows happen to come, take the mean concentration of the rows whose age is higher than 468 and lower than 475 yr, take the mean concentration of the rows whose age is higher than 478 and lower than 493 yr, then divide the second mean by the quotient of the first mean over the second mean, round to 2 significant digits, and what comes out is 6.0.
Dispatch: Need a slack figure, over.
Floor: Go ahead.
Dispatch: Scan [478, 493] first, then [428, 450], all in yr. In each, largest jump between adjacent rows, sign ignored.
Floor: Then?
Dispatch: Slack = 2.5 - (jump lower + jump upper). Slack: 1.44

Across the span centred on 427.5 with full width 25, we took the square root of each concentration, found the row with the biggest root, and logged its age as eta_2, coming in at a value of 416.5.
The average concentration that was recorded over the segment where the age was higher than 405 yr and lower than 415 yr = 5.77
